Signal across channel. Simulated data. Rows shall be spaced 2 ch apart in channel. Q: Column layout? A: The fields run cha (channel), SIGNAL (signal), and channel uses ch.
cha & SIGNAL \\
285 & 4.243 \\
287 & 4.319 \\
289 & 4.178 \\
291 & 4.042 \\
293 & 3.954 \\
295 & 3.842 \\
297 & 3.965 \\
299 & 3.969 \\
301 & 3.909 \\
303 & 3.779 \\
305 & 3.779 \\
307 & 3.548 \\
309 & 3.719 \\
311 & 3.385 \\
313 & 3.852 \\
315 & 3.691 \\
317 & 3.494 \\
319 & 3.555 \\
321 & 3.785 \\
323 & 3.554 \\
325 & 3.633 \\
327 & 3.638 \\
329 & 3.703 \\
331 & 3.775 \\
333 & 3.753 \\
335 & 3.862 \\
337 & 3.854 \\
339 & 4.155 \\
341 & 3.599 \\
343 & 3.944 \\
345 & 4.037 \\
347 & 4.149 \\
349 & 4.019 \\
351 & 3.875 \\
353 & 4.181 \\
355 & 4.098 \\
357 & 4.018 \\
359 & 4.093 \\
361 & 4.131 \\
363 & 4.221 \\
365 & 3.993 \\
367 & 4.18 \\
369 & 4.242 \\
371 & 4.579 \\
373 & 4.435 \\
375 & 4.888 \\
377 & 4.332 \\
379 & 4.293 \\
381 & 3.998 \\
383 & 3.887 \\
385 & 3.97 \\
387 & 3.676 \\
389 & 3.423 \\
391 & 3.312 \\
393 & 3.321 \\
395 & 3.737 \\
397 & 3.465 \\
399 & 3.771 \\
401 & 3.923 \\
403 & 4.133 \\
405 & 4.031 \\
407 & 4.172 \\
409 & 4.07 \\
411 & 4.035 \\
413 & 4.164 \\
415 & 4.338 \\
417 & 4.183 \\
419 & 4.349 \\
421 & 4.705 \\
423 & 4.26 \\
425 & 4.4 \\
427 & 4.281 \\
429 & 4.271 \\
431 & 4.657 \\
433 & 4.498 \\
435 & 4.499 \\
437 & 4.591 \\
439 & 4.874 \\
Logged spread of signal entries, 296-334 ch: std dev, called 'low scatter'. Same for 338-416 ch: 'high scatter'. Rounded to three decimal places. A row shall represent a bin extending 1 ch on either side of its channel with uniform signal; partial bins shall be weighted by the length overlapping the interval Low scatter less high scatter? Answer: -0.163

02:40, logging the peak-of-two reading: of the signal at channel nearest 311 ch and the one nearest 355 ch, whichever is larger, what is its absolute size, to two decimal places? 4.10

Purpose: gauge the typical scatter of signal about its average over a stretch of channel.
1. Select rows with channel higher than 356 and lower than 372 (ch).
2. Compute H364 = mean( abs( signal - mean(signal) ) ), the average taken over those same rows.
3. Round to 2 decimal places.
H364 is 0.12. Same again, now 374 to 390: 0.33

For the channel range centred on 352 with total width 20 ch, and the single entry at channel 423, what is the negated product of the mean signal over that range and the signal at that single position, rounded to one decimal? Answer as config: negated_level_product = -17.3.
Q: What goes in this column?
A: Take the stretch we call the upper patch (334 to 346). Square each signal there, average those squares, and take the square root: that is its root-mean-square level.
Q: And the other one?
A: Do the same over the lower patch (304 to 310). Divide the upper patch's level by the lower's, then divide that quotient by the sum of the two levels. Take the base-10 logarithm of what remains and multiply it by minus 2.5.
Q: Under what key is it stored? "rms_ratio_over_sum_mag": 2.14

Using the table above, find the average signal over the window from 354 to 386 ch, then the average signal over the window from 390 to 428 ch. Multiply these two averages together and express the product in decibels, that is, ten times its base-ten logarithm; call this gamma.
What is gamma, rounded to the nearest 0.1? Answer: 12.3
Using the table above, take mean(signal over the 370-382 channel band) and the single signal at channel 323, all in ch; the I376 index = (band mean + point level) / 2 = 3.99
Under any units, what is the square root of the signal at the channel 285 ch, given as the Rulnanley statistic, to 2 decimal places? 2.06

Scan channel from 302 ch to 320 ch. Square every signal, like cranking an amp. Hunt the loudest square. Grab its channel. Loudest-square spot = 313 ch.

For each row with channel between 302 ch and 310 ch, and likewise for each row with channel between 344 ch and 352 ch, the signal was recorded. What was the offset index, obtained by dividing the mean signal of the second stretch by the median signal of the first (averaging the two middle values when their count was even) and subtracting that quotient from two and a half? 1.43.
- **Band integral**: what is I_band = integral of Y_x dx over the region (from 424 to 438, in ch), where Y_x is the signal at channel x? 62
